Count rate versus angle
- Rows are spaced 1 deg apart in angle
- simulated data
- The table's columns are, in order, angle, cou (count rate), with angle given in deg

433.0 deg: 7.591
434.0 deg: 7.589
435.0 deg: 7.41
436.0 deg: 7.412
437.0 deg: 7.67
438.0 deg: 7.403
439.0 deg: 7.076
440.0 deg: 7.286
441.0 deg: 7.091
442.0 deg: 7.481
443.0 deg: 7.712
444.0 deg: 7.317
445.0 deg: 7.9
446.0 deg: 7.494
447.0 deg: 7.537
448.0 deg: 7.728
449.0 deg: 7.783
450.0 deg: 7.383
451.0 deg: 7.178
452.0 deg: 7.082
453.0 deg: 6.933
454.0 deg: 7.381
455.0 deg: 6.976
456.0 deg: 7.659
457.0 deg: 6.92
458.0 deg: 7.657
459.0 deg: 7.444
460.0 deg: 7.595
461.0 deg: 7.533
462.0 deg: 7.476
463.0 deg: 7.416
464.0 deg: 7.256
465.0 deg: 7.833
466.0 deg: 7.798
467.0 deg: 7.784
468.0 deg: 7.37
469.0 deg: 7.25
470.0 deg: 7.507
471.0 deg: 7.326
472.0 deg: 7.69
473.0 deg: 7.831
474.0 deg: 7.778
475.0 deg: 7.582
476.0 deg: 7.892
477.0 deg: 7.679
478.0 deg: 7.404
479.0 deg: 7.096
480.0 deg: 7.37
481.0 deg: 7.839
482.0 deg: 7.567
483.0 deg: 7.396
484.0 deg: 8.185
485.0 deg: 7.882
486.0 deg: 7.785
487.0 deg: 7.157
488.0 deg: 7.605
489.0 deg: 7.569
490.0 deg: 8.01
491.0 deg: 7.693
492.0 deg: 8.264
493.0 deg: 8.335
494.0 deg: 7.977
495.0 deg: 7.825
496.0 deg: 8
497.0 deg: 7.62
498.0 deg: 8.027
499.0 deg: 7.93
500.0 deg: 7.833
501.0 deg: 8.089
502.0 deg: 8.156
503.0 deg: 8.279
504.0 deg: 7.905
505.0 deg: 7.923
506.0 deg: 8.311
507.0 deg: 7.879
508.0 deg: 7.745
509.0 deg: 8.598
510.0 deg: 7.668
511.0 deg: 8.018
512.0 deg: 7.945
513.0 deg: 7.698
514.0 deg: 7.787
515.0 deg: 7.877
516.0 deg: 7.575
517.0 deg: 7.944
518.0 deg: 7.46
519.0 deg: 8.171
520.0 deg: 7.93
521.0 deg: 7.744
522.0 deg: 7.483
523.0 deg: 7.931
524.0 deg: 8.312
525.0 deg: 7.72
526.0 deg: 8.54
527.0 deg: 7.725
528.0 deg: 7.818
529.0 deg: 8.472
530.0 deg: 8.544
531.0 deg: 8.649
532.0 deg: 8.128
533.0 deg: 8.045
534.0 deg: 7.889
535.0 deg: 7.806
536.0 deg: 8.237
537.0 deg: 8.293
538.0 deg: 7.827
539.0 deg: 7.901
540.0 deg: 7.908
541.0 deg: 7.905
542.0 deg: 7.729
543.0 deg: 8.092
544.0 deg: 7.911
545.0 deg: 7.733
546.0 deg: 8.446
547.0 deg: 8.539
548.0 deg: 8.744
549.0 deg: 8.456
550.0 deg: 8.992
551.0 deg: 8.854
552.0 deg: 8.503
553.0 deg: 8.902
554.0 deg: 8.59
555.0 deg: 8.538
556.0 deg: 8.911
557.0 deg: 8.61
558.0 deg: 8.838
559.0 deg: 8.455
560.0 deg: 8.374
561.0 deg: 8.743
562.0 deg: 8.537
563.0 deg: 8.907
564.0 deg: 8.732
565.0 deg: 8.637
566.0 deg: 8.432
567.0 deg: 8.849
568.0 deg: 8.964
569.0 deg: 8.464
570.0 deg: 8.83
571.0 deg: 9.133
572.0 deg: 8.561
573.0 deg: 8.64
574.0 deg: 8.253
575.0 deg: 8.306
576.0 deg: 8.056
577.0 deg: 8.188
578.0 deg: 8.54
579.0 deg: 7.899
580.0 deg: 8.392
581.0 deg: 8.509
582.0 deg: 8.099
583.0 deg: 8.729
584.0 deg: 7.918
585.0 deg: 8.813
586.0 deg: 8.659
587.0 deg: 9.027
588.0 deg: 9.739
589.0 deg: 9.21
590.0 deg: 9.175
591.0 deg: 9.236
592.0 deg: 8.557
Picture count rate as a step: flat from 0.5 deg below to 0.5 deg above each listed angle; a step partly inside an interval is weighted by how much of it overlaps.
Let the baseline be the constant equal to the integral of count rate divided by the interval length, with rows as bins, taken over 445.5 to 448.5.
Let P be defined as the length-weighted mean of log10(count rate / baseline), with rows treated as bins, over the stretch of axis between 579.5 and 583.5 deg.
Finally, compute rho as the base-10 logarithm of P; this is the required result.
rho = -1.3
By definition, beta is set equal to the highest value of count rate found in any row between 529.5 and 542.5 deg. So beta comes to 8.649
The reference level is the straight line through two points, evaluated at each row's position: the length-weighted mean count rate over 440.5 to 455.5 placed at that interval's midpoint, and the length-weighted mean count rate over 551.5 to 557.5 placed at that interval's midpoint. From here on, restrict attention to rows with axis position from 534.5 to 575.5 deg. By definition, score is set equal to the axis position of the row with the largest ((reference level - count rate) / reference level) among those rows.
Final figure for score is 545.0 deg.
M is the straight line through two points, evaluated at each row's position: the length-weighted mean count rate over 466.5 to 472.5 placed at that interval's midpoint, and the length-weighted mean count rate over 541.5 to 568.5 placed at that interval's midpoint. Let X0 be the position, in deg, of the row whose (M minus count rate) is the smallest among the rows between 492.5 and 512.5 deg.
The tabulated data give 509.0 deg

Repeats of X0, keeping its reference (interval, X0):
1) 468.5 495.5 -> 493.0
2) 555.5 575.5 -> 571.0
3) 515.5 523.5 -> 519.0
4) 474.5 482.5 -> 476.0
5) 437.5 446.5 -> 445.0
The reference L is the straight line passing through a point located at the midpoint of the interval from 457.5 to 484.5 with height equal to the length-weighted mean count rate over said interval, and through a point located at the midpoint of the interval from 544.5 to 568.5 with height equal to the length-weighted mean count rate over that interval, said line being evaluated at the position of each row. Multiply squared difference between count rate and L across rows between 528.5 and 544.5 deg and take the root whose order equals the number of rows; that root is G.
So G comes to 0.120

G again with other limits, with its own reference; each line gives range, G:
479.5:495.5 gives 0.035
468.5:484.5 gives 0.030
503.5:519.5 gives 0.026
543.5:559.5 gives 0.018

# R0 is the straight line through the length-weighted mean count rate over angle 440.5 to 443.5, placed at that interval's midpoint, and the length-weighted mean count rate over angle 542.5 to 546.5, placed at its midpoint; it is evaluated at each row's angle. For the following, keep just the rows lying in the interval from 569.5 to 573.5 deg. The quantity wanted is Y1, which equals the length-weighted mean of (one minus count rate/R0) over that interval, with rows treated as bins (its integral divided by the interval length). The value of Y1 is -0.07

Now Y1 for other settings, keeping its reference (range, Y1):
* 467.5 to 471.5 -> 0.03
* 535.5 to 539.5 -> -0.01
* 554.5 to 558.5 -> -0.07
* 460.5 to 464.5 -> 0.02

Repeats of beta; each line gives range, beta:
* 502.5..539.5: 8.649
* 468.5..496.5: 8.335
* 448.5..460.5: 7.783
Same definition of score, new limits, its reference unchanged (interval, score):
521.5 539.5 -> 522.0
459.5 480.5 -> 479.0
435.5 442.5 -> 441.0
